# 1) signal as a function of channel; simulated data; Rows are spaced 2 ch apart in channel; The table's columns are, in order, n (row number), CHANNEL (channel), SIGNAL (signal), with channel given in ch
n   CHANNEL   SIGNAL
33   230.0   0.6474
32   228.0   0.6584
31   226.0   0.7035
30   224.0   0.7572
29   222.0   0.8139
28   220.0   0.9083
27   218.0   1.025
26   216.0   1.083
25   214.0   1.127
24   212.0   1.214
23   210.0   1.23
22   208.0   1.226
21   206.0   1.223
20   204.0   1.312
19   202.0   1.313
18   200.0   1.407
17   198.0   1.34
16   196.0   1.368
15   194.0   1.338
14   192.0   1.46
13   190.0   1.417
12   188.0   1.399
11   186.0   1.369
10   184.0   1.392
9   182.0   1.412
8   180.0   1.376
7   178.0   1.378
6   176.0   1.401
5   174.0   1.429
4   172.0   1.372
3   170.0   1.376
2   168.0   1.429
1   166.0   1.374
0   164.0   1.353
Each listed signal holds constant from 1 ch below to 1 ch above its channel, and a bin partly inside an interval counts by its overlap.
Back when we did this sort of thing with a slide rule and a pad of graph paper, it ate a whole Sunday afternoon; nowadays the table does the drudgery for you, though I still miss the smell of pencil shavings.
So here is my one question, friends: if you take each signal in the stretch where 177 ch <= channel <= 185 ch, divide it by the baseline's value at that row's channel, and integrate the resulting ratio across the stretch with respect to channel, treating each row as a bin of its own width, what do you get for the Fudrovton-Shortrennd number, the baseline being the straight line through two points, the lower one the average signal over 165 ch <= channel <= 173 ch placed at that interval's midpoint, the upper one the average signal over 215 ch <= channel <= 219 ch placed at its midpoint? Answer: 8.5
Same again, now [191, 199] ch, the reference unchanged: 9.1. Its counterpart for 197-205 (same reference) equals 9.2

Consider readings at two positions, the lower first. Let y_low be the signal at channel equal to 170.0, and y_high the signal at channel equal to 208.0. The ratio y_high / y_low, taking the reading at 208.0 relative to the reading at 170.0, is 0.89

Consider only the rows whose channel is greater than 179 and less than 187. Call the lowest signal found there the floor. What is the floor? 1.369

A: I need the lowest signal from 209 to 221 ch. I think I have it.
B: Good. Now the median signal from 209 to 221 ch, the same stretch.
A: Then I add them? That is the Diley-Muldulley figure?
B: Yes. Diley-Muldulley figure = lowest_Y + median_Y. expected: 2.01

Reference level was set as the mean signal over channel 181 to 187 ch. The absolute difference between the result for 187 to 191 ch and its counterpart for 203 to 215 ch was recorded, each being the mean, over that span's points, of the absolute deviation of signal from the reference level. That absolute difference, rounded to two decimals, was 0.15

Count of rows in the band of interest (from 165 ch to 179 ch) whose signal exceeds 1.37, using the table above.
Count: 7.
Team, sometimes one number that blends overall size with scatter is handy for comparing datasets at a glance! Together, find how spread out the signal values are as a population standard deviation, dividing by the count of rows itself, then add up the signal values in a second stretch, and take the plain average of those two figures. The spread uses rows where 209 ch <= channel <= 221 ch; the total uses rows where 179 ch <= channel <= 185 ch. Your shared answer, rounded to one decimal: 2.1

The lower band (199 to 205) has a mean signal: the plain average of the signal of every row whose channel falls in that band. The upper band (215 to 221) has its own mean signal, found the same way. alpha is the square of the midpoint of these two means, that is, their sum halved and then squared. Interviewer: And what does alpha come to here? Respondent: 1.4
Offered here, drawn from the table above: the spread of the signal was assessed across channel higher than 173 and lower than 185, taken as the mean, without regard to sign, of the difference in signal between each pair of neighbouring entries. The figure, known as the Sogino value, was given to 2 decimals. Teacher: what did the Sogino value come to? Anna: 0.02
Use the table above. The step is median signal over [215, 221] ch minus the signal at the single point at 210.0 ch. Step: -0.205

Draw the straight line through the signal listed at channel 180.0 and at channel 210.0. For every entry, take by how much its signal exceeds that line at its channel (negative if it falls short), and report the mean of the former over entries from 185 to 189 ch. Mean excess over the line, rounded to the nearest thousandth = 0.042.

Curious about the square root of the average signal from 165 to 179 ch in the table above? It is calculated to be 1.181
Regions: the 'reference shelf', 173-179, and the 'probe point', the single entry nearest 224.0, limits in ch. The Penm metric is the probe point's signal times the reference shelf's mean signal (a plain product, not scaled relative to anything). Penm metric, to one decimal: 1.1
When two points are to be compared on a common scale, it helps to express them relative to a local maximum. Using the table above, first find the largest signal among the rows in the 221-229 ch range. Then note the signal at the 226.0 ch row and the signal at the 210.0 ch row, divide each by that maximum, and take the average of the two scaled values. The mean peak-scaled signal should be 1.19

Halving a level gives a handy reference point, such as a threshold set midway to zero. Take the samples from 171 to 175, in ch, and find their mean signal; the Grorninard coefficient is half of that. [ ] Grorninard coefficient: 0.700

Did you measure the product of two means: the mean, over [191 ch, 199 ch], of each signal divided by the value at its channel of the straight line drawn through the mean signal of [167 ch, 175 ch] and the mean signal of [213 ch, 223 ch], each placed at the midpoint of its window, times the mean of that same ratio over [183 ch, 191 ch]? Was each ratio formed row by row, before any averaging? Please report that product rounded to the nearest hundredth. 1.28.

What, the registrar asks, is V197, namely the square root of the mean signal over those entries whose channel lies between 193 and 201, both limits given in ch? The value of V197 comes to 1.17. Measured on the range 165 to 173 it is 1.18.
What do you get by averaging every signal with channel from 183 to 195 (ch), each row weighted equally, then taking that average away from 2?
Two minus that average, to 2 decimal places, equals 0.60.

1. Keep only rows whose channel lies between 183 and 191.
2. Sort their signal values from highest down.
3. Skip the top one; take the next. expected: 1.399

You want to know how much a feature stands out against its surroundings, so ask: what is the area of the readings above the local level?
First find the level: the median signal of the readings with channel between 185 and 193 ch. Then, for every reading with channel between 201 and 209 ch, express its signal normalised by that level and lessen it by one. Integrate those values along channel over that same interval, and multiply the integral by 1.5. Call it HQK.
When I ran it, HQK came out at -1.2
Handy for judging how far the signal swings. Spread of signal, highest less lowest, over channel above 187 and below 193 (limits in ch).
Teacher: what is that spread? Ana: 0.061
